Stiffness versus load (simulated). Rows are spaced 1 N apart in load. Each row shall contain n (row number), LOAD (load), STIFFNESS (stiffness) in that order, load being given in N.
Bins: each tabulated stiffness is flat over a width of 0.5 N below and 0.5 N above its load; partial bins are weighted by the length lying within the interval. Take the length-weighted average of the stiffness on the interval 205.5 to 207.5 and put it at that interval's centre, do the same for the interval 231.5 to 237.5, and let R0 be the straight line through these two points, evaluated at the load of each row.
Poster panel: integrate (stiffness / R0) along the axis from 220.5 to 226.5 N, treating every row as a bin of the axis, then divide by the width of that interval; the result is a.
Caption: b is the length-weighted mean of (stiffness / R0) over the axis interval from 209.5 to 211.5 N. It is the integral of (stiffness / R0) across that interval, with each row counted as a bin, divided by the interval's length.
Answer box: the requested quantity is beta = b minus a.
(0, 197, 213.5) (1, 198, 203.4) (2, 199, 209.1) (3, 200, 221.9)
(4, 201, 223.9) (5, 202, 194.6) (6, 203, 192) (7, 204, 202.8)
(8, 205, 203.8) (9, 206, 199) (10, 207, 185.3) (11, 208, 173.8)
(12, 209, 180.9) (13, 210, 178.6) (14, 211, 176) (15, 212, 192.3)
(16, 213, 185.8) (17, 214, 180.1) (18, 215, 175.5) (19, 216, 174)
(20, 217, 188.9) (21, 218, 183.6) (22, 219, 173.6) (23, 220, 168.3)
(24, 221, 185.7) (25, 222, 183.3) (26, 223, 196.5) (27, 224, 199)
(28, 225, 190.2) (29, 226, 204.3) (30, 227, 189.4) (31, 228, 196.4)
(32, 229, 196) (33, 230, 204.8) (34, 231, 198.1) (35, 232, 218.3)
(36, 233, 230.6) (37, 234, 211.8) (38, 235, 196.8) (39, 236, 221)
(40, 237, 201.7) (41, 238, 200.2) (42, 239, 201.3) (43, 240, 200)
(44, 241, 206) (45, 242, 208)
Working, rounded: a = 0.94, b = 0.91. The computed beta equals -0.03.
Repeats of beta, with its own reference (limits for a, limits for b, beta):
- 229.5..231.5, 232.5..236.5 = 0.05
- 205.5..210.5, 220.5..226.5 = -0.01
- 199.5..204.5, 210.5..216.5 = -0.18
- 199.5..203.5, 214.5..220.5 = -0.22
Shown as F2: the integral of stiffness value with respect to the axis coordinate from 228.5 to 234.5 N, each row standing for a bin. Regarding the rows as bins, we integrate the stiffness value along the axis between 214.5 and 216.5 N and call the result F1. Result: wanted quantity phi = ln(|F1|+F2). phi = 7.38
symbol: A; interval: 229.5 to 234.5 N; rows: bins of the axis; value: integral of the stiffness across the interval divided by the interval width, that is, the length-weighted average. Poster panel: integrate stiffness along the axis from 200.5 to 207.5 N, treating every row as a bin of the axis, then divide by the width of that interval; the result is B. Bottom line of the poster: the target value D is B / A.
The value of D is 0.94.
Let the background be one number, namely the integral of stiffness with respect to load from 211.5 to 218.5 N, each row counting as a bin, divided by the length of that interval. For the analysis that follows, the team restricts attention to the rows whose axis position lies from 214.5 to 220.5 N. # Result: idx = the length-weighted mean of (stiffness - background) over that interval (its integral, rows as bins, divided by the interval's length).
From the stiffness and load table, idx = -6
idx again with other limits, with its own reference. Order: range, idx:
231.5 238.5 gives 29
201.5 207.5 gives 13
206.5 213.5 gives -1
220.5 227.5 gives 10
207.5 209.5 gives -6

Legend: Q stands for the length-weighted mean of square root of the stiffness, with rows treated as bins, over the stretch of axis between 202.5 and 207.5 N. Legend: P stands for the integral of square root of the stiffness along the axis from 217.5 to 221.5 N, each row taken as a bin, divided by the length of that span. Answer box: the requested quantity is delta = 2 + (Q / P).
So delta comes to 3.05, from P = 13.3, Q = 14.0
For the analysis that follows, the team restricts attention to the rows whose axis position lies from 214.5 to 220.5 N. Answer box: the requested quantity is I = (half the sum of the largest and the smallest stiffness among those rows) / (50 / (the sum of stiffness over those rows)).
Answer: 3800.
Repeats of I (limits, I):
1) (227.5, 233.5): 5308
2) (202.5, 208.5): 4368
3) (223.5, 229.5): 4627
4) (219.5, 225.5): 4125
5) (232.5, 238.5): 5394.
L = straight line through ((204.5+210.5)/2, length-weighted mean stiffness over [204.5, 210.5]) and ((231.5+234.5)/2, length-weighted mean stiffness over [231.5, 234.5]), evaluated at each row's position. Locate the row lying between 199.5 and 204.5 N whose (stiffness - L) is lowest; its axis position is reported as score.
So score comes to 203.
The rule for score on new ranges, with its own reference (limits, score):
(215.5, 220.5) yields 220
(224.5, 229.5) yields 227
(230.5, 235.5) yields 235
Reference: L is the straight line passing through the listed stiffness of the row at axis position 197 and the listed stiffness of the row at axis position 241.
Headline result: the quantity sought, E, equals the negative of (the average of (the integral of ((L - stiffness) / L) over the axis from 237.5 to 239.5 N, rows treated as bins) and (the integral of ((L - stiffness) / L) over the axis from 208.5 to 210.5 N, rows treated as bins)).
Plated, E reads -0.177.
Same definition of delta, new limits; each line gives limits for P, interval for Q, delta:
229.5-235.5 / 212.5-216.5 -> 2.92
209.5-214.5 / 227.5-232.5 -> 3.05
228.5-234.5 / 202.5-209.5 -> 2.95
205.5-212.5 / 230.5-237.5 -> 3.07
